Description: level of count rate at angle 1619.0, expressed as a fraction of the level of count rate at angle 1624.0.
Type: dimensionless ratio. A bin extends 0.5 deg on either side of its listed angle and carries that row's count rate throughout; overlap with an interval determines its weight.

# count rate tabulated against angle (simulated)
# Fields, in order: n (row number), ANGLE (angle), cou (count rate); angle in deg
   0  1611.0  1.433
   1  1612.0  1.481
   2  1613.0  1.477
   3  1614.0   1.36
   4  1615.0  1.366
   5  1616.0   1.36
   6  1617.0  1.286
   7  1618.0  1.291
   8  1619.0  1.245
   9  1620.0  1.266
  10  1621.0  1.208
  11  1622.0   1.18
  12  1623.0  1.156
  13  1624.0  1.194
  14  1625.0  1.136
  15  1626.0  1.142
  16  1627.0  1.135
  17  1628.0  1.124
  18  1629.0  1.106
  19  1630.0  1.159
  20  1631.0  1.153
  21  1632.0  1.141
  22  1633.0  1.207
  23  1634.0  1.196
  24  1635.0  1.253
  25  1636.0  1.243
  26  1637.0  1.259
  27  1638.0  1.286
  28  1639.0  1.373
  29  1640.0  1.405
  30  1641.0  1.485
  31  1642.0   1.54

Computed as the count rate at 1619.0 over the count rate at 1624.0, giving 1.04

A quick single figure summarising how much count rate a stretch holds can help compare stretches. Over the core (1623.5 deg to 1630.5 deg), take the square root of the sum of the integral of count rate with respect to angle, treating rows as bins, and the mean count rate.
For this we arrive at 3.02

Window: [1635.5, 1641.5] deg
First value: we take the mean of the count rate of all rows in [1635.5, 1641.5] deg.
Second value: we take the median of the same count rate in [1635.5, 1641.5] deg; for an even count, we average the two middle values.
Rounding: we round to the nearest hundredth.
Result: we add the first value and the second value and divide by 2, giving 1.34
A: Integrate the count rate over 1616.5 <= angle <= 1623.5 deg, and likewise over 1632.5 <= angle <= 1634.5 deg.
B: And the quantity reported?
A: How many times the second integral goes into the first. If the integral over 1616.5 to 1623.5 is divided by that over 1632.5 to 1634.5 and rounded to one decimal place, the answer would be 3.6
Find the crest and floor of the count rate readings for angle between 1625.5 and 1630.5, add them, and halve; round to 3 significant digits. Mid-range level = 1.13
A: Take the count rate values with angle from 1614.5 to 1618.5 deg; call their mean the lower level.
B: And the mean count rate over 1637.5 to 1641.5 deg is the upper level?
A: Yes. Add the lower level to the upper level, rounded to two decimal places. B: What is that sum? 2.71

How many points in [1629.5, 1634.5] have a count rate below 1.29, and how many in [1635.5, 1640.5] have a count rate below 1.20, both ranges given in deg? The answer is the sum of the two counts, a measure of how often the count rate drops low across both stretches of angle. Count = 5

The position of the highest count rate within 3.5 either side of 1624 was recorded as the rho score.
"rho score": 1621.0 deg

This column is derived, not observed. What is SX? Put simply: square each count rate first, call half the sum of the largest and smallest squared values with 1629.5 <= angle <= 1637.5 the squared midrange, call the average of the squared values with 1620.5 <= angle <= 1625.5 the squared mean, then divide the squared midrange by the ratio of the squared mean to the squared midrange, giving 1.5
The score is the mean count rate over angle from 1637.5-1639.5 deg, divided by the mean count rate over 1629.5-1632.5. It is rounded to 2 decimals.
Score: 1.16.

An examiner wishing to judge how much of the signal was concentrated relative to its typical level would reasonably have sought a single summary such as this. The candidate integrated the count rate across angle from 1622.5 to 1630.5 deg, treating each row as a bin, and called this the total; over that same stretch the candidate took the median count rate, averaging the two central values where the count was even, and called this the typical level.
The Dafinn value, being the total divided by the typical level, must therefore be 8.04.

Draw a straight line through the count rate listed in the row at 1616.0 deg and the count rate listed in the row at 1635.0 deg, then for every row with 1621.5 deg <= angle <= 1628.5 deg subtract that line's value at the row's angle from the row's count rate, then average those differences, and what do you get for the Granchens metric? -0.16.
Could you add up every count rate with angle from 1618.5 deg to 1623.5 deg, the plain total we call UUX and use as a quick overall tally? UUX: 6.1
